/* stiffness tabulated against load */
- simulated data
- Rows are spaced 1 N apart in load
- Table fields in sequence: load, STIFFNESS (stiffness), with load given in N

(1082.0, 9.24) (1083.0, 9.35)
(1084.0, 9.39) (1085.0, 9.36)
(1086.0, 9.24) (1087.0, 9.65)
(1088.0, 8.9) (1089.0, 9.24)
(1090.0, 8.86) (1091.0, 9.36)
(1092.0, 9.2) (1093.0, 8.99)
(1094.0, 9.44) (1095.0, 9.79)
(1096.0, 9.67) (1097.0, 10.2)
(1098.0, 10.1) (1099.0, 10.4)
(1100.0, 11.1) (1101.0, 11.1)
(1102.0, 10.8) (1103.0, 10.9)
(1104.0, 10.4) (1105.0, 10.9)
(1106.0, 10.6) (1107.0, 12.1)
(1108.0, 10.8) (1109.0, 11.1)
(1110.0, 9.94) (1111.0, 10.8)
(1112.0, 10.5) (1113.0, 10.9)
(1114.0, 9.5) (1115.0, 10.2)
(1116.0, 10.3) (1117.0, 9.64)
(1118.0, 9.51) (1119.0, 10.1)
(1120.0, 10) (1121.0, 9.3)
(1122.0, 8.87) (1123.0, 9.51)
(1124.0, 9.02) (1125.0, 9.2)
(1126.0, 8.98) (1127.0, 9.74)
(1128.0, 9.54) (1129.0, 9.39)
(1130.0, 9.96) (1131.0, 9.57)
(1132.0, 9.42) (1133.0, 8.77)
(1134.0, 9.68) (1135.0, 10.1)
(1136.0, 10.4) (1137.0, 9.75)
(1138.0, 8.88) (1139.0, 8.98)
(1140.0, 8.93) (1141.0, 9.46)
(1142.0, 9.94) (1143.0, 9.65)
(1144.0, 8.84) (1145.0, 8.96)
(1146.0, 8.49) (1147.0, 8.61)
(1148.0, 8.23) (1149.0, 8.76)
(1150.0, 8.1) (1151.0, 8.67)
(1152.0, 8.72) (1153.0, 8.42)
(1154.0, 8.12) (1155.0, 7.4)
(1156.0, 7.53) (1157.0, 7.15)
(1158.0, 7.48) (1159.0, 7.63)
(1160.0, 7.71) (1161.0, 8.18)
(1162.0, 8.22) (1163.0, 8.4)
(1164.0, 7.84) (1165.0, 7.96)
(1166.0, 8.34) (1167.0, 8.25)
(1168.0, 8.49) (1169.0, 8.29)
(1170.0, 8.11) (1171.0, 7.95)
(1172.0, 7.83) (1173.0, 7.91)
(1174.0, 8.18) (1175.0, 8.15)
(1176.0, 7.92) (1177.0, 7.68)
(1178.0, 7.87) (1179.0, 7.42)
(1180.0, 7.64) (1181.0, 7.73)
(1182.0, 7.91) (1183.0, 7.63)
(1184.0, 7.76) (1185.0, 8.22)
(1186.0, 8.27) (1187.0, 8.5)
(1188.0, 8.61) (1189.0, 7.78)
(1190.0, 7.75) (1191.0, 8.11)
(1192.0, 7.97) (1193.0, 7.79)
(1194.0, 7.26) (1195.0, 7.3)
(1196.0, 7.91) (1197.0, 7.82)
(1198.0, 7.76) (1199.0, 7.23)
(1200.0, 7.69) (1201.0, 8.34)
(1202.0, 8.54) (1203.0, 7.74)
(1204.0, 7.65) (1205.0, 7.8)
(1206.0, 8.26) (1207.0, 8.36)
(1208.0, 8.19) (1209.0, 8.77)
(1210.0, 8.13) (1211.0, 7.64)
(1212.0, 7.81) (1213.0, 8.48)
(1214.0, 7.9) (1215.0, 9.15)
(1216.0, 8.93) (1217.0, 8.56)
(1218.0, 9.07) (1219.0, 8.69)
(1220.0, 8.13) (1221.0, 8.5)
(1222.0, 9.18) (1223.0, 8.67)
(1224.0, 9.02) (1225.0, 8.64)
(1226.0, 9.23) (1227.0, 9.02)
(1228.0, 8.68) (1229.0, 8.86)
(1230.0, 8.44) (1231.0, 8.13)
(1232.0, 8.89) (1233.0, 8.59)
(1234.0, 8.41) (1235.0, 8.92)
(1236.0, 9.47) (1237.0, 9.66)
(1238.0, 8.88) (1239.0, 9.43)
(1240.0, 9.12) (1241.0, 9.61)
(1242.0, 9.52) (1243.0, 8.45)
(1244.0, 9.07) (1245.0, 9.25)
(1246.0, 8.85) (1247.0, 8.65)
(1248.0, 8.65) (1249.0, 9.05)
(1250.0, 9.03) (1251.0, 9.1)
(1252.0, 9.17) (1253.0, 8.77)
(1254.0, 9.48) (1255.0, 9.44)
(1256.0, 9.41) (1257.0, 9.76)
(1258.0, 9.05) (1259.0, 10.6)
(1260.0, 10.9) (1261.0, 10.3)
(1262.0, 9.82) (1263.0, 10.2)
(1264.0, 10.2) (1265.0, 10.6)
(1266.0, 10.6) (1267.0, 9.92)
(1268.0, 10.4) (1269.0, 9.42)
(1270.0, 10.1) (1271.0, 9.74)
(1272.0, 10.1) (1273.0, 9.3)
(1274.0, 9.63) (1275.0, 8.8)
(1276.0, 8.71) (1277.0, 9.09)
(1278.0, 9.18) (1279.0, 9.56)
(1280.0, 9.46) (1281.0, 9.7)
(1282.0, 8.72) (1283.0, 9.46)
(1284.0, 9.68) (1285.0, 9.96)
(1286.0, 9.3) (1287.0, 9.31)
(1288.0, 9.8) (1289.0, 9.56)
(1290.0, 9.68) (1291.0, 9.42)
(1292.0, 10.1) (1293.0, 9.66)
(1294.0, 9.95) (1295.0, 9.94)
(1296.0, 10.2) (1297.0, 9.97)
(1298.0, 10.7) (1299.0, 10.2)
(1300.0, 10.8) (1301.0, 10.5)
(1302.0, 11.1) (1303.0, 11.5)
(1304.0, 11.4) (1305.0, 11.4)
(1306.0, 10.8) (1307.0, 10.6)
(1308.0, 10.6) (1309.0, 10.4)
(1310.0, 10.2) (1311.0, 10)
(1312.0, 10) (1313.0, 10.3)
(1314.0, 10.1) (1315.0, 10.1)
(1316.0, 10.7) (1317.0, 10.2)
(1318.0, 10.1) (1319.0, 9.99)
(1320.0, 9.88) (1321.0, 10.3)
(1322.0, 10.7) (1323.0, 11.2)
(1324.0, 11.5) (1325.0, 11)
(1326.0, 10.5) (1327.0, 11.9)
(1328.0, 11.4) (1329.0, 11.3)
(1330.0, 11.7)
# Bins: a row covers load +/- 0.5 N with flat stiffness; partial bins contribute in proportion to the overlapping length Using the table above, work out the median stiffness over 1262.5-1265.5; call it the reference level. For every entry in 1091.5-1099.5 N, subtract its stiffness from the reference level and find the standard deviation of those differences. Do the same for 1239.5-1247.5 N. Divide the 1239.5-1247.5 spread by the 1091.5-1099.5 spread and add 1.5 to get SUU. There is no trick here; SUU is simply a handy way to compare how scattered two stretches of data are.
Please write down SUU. 2.3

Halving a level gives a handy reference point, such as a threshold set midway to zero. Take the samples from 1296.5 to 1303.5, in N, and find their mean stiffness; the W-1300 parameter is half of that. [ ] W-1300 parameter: 5.3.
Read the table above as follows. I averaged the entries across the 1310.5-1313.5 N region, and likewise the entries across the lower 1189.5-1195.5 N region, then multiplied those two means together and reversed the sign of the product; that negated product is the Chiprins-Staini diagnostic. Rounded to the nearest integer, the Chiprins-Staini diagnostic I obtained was -78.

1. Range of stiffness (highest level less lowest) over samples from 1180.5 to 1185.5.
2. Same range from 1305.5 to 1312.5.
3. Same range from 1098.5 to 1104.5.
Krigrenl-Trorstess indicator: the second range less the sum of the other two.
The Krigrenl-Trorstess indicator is -0.49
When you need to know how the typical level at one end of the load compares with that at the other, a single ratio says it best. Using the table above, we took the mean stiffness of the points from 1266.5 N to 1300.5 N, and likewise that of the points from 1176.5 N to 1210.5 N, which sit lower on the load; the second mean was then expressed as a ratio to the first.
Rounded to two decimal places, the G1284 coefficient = 0.82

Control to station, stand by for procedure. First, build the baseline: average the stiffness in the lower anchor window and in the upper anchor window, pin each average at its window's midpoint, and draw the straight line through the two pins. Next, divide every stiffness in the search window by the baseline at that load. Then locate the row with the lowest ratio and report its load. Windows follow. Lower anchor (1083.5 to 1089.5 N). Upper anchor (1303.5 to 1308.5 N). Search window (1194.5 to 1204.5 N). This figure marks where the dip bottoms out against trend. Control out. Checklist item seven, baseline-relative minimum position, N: 1199.0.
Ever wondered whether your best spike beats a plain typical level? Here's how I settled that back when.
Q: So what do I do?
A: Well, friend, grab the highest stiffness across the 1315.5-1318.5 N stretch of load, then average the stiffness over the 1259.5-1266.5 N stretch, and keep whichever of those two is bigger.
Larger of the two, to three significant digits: 10.7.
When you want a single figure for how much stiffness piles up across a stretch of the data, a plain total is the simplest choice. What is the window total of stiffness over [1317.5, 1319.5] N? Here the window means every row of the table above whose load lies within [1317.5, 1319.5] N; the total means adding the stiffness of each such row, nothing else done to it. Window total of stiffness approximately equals 20.1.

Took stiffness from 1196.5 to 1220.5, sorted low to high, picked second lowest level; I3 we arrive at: 7.64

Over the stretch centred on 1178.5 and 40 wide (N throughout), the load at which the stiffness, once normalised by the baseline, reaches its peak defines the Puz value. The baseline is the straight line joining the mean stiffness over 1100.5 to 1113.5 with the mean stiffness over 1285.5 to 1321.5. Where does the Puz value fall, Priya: 1188.0 N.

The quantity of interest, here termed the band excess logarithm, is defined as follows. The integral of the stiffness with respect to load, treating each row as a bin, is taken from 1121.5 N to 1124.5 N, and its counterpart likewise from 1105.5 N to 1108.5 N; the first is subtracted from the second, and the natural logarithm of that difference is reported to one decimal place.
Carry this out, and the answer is 1.8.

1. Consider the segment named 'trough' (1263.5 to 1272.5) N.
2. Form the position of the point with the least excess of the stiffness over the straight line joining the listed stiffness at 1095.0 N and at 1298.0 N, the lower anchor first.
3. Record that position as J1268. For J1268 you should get 1269.0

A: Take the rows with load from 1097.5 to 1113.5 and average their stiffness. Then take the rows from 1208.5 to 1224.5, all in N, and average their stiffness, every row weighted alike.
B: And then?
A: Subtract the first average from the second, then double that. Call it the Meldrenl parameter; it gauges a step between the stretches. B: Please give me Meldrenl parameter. -4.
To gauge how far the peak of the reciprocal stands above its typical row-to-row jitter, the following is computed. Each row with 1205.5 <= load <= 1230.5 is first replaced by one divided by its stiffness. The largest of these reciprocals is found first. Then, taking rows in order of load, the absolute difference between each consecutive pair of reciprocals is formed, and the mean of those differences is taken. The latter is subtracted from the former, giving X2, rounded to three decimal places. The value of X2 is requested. 0.125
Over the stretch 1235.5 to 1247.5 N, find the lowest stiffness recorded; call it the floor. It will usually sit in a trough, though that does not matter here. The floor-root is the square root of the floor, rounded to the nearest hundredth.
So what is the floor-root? 2.91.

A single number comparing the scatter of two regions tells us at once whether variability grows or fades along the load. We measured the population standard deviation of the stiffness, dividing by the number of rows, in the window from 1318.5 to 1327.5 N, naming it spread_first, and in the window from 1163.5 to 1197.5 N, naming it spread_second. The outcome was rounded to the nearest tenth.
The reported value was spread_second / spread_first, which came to 0.5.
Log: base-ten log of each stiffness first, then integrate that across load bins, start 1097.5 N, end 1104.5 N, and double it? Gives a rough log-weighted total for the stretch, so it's 14.4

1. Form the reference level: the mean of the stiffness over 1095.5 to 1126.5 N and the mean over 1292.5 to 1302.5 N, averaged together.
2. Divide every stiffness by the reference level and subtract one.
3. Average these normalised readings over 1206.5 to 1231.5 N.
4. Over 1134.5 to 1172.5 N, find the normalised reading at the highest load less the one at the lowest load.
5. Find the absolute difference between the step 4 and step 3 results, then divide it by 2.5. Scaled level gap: 0.023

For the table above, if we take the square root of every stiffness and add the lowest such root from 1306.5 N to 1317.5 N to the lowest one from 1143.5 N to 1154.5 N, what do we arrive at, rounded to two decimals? 6.01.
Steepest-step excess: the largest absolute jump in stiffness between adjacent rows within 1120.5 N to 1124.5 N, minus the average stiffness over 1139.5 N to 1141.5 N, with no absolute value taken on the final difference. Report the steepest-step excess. -8.6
